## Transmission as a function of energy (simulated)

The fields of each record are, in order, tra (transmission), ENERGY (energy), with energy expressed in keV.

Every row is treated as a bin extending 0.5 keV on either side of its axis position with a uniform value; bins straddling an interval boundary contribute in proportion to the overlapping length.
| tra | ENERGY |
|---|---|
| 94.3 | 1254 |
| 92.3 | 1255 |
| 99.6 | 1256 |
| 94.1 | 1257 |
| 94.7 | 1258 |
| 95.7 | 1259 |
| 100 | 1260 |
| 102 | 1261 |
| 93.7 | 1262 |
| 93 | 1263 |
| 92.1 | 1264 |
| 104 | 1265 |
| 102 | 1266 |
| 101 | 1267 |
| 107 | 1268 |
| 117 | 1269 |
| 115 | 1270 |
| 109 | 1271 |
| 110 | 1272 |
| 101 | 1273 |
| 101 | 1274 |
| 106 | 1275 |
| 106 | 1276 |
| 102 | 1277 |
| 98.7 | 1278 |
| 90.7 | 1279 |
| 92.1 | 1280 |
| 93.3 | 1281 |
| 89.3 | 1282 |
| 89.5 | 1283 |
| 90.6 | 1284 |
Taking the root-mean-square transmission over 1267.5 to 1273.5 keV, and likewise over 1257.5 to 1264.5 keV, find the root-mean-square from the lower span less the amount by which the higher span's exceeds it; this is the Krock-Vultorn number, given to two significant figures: 82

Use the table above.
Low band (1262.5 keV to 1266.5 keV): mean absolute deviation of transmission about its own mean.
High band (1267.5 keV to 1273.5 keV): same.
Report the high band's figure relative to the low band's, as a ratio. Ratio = 0.8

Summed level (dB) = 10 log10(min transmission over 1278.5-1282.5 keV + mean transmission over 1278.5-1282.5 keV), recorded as 22.6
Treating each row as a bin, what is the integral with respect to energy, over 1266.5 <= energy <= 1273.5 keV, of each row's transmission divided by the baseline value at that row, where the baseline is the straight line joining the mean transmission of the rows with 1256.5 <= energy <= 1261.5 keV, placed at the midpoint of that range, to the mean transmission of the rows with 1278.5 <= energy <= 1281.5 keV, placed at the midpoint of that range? 8 keV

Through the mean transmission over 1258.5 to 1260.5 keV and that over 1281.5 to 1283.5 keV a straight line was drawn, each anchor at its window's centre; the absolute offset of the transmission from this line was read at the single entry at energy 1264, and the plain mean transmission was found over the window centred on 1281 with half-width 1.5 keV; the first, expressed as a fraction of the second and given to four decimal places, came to 0.0447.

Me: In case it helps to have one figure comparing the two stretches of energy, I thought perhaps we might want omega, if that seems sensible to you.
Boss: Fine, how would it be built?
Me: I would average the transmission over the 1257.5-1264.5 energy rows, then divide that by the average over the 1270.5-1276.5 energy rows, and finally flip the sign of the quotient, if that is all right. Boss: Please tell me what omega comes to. -0.91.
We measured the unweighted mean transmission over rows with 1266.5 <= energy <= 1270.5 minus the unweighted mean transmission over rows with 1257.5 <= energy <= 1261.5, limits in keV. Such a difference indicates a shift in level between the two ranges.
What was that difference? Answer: 12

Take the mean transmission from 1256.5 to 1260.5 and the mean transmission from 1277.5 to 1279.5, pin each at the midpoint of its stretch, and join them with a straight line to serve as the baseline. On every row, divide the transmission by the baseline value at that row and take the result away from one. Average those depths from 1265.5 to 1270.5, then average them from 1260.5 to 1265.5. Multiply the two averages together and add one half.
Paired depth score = 0.502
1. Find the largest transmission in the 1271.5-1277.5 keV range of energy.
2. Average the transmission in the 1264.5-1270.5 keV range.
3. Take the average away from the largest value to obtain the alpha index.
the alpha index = 2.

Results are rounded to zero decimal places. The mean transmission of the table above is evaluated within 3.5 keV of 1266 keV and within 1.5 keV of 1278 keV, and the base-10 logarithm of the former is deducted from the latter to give 95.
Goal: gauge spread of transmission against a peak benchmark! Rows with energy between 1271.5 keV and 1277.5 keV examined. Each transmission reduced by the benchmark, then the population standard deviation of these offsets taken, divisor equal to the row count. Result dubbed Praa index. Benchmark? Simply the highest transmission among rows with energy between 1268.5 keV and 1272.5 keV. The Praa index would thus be 3.3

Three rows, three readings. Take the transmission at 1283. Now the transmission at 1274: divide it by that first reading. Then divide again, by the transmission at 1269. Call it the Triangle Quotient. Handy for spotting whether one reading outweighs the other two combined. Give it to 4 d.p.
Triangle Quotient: 0.0096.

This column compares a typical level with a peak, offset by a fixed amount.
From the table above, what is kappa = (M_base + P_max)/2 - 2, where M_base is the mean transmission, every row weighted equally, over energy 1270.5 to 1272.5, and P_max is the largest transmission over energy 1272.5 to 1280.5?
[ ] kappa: 106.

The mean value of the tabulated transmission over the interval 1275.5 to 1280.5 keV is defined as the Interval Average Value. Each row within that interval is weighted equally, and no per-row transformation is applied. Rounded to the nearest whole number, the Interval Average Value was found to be 98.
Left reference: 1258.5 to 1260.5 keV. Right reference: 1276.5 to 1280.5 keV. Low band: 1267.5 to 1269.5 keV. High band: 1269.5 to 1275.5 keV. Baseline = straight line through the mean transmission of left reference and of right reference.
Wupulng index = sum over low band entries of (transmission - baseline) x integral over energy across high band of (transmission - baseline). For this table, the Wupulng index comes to 1901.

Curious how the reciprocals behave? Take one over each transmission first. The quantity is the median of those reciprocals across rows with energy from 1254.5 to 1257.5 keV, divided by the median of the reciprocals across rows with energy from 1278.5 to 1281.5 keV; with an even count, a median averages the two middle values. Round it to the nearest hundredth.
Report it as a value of 0.98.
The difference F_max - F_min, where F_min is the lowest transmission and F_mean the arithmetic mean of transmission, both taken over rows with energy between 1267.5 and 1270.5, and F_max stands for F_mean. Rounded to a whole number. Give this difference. 6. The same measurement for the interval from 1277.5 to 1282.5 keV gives 4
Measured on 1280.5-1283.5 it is 1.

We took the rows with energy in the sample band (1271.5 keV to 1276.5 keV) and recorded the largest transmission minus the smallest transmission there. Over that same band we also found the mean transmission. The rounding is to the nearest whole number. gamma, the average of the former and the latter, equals 57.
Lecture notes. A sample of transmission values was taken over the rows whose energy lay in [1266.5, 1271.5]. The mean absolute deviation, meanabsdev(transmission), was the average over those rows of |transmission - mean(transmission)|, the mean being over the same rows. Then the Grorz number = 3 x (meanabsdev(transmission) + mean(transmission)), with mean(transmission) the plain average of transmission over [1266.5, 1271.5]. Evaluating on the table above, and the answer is 344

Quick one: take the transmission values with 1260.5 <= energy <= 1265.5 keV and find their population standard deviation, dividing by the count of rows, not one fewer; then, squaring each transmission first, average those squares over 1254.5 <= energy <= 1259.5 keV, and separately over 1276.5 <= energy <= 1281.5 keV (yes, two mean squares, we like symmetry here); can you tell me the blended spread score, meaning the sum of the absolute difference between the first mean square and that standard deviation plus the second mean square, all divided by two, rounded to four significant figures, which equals 9096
